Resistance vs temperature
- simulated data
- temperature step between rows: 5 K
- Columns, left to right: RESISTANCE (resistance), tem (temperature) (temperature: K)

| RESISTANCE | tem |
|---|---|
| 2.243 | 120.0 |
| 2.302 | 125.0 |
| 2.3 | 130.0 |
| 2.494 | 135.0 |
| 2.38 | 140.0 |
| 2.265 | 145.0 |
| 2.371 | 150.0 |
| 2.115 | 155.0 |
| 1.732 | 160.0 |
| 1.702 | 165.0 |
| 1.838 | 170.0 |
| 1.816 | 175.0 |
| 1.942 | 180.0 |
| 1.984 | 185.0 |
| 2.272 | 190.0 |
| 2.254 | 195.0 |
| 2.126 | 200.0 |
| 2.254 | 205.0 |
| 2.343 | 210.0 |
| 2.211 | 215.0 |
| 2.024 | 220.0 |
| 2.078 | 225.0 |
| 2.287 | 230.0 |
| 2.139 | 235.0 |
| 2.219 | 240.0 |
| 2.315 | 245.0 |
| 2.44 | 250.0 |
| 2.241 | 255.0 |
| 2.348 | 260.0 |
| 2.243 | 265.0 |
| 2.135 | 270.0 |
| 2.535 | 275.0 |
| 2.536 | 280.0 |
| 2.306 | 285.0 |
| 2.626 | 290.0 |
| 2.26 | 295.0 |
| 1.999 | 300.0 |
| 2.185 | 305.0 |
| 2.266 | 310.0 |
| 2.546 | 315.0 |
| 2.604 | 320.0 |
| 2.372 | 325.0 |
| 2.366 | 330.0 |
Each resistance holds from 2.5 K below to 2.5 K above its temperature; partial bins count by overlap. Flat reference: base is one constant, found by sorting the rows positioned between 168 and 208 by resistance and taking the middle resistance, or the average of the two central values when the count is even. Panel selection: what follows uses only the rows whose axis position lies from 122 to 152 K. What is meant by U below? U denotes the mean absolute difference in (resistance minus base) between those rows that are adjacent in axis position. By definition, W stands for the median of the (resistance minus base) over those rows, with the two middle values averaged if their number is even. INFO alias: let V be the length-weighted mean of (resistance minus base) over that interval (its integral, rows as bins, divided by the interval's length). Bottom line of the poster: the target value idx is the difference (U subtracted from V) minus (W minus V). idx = 0.20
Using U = 0.106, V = 0.29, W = 0.28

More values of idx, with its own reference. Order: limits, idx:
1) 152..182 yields -0.29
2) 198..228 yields 0.01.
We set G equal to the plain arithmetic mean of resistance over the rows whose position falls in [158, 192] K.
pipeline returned 1.9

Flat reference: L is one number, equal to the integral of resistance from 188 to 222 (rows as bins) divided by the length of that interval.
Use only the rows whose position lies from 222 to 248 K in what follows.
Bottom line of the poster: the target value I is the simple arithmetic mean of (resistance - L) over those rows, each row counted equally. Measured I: -0.01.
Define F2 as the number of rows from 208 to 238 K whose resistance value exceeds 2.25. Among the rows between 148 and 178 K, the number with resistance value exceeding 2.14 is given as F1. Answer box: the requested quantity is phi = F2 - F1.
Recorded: 1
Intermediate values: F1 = 1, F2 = 2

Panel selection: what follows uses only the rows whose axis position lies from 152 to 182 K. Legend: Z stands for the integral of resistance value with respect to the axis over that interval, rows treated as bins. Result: 55.9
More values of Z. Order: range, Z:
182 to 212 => 66.0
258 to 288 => 70.7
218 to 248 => 65.5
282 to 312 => 68.3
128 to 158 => 69.3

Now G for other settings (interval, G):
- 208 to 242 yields 2.2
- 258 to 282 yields 2.4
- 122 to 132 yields 2.3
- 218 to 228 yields 2.1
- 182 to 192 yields 2.1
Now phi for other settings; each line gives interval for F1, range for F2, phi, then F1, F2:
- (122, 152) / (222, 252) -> -3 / 6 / 3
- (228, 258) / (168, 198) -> -3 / 5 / 2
